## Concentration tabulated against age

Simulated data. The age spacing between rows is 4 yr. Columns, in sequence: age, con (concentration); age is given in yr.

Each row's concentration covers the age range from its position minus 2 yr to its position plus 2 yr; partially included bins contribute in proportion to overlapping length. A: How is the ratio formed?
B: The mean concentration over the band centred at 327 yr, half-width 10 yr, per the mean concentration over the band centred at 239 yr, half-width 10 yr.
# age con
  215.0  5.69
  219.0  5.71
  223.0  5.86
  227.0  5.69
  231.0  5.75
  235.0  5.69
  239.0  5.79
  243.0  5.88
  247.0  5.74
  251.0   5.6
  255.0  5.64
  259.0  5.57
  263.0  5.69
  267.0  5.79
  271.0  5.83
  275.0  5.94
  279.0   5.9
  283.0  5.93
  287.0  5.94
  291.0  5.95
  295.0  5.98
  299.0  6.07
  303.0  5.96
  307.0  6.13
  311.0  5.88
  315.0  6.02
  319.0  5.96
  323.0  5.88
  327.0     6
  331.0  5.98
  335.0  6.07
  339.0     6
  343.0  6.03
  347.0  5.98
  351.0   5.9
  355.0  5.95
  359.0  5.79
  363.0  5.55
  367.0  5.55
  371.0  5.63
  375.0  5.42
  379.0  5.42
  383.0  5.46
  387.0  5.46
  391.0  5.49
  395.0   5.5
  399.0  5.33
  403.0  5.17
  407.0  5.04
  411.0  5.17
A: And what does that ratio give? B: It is 1.04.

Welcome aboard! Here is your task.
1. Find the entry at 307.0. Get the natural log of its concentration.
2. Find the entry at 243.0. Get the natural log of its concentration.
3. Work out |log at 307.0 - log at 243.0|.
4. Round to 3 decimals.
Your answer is 0.042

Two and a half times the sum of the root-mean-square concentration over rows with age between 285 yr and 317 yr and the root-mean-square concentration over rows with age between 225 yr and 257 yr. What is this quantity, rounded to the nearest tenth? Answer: 29.3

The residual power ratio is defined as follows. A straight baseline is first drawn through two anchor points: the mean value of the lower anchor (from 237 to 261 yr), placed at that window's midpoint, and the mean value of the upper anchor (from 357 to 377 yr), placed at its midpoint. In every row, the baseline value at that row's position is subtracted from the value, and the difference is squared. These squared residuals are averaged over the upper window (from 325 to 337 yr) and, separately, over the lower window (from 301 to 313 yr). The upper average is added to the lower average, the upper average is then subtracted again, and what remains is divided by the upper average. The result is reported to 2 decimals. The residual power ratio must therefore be 0.82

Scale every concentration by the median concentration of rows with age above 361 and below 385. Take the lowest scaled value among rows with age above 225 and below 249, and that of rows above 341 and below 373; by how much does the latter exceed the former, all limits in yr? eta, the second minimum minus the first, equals -0.025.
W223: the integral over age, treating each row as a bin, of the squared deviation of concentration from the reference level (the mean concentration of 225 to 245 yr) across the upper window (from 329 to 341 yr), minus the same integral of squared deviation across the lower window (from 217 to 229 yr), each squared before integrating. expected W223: 0.74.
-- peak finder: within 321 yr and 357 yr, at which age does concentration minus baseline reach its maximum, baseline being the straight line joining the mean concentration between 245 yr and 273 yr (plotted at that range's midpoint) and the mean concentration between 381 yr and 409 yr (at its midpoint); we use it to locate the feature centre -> 335.0 yr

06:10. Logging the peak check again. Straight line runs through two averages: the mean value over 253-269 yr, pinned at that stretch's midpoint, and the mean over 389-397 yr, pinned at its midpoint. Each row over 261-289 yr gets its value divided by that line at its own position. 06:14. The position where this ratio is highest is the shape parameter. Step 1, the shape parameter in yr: 287.0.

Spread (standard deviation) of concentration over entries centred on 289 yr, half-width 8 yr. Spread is 0.02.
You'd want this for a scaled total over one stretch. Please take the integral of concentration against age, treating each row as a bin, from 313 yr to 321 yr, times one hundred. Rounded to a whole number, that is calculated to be 4792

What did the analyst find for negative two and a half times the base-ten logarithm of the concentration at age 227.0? -1.89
